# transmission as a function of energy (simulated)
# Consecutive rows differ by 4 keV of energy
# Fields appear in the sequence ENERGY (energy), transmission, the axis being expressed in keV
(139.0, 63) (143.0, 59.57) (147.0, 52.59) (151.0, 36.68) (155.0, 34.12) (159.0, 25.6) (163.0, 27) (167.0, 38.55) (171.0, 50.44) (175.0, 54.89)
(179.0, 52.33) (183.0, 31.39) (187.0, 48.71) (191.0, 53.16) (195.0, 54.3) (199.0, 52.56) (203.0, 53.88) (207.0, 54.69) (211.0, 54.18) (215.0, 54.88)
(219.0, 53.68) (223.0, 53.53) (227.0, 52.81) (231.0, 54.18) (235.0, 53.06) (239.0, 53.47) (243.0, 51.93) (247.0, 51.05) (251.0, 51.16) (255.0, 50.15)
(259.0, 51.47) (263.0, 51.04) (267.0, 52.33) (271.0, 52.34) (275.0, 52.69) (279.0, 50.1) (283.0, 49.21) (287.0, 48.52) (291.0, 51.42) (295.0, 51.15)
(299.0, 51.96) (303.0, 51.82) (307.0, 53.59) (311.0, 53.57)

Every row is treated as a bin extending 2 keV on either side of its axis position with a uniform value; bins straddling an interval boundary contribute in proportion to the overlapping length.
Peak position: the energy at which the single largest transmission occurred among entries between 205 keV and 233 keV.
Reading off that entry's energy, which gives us 215.0 keV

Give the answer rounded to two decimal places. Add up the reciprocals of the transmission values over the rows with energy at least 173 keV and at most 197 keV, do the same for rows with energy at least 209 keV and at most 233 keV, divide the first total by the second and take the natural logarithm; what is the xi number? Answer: 0.13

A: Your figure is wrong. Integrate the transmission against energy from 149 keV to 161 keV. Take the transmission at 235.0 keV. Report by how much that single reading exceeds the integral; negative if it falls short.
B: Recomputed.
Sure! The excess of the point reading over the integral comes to -333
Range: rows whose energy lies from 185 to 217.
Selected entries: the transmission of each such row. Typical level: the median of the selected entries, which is 54.0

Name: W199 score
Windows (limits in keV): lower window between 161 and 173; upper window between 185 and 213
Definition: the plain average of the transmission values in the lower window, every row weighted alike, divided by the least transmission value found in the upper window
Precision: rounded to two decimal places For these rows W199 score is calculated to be 0.79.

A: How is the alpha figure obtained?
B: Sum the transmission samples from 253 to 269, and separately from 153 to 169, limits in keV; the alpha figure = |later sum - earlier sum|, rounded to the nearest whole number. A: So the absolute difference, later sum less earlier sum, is 80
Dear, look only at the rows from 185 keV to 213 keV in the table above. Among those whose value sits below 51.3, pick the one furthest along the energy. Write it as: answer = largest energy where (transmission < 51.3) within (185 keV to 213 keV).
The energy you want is 187.0 keV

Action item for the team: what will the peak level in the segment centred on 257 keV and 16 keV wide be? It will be 51.47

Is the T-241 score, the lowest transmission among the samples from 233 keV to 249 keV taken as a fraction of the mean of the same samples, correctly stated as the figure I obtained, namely 0.975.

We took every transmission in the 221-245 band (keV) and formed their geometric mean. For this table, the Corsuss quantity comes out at 53.2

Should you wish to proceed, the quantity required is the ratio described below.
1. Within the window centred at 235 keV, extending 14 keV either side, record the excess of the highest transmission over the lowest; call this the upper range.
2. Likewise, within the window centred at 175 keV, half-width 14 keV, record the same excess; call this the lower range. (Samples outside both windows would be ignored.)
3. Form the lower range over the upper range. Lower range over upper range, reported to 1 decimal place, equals 8.9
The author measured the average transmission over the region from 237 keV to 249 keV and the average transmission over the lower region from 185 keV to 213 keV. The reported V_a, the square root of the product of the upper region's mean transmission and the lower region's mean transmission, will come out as 53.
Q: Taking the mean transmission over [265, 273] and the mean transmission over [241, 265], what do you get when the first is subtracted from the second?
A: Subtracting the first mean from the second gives -1.2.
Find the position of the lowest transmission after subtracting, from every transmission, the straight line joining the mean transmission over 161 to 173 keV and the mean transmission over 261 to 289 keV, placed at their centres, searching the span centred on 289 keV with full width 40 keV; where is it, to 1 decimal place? 287.0 keV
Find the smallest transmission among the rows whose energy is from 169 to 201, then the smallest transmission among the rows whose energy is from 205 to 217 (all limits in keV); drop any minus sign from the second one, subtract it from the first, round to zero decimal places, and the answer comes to -23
